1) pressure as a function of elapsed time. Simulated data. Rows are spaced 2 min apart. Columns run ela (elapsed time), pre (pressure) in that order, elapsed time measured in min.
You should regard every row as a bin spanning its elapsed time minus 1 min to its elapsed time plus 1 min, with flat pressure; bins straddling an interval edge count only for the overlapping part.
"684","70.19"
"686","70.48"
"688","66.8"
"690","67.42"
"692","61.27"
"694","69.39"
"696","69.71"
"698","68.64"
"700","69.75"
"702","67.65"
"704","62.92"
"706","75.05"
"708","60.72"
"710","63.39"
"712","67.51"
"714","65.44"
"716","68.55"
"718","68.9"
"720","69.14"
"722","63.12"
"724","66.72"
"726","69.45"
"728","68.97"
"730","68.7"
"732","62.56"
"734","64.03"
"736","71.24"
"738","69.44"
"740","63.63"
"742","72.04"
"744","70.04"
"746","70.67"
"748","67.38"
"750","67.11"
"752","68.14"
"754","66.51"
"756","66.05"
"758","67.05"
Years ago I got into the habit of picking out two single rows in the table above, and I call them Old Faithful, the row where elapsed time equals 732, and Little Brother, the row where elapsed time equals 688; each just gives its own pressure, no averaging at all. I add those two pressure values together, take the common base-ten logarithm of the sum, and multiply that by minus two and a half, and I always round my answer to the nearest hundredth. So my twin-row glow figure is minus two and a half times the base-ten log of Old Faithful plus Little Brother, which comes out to -5.28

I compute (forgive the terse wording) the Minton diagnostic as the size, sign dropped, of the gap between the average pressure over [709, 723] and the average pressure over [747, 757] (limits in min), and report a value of 0.5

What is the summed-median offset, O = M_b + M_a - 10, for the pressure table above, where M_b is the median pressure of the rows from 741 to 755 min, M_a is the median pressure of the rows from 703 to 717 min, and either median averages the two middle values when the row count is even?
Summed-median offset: 124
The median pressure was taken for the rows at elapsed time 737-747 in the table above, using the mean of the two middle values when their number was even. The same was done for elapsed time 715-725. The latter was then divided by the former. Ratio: 0.98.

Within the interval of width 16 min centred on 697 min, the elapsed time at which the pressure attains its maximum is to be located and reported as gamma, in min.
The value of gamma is 700 min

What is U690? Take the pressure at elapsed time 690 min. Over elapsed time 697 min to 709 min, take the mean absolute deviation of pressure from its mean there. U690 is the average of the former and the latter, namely 35.6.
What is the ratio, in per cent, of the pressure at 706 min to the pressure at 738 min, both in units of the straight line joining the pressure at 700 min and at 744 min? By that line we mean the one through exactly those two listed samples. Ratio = 108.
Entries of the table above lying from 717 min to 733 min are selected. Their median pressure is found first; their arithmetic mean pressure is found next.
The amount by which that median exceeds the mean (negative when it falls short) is 1.6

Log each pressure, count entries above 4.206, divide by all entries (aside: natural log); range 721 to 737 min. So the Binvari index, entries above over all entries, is 0.50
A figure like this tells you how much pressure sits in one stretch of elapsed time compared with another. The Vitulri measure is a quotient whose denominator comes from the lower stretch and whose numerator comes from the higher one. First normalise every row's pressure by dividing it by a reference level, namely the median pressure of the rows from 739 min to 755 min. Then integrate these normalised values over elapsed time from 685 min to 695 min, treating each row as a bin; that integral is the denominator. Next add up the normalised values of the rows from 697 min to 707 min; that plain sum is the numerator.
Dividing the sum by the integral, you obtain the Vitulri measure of 0.513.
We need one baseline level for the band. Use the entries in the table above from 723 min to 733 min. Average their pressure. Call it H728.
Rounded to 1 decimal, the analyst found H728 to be 67.3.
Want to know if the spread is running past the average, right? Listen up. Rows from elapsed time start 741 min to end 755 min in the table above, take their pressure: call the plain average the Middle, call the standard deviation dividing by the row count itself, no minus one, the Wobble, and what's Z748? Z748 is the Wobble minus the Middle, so -66.9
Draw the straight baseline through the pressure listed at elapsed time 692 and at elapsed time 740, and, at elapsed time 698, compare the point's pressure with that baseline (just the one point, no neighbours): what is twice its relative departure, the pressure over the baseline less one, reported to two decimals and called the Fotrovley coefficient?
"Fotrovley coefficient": 0.23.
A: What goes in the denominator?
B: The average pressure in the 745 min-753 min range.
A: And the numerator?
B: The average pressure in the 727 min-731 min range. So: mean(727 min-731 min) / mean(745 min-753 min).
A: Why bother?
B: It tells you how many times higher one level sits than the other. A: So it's 1.007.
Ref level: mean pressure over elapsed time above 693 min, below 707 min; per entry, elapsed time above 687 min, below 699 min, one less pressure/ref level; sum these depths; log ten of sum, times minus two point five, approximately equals 2.0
